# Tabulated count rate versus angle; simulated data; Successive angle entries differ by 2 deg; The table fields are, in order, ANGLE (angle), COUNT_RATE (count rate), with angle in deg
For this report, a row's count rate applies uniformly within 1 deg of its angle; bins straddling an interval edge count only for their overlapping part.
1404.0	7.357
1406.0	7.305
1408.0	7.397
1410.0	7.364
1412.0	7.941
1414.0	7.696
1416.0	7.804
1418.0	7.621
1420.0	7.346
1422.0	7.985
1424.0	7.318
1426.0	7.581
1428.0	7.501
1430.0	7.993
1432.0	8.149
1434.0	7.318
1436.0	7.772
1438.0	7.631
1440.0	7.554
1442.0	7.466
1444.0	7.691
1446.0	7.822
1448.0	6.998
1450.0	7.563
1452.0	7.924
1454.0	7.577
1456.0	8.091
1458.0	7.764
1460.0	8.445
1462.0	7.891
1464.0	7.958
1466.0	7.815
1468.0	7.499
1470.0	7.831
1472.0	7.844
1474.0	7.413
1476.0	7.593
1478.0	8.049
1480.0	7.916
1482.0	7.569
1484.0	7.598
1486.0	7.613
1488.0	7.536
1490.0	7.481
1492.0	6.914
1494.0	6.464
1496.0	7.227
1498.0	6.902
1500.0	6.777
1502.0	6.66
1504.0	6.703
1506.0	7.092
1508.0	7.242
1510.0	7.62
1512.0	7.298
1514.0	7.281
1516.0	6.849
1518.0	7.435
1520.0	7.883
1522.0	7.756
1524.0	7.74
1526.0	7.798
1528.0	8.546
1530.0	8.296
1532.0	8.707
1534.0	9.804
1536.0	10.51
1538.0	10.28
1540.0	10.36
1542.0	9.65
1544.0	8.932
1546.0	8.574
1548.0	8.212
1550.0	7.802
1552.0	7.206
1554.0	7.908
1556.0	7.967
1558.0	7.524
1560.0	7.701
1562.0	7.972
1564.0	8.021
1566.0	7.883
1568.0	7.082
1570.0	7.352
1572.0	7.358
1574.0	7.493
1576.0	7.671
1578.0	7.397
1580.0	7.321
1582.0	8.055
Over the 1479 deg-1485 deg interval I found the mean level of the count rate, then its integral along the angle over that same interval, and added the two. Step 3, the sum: 54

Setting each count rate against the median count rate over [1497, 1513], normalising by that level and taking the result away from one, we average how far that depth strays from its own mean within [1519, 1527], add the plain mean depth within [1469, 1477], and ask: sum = -0.090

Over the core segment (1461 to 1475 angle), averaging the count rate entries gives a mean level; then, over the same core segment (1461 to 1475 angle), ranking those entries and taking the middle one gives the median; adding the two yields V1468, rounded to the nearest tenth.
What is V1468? 15.6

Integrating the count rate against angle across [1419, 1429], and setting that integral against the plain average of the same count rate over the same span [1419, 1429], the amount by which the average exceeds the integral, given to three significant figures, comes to -67.9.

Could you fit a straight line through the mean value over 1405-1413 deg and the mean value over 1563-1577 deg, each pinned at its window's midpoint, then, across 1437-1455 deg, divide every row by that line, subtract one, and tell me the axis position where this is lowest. 1448.0 deg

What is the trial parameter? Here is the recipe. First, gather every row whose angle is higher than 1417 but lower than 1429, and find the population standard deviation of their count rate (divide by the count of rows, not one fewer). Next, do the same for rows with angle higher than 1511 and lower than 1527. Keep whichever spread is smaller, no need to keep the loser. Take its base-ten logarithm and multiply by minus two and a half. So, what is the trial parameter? 1.6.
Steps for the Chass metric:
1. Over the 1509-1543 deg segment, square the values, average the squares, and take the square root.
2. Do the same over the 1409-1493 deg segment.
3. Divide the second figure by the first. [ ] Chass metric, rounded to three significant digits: 0.900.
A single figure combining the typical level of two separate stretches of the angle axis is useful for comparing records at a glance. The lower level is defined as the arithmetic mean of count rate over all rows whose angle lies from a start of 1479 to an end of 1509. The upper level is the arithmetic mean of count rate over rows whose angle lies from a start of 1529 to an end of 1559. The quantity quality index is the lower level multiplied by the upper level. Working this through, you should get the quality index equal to 63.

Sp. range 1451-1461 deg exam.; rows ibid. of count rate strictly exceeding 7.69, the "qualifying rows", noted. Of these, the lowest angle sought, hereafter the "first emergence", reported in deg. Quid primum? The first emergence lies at 1452.0 deg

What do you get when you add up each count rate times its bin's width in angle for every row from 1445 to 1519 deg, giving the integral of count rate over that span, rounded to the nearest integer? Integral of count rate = 553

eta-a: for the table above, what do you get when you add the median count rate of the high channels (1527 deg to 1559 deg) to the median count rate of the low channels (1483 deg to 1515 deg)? 15.8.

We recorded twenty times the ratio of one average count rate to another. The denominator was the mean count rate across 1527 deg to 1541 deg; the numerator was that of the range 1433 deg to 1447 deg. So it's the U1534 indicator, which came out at 16.0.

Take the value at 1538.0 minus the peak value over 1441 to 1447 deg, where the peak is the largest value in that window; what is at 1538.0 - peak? 2.5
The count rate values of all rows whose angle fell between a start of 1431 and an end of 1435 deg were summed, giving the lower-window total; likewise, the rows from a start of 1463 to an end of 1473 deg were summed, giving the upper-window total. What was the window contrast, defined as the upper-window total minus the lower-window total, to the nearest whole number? 23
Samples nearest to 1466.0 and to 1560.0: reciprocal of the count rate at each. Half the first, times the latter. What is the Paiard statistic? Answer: 0.0083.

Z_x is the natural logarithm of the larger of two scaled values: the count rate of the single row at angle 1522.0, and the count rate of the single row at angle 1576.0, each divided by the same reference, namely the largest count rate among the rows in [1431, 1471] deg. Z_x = -0.085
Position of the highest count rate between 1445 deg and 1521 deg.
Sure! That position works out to 1460.0 deg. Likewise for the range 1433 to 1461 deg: 1460.0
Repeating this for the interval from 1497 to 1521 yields 1520.0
